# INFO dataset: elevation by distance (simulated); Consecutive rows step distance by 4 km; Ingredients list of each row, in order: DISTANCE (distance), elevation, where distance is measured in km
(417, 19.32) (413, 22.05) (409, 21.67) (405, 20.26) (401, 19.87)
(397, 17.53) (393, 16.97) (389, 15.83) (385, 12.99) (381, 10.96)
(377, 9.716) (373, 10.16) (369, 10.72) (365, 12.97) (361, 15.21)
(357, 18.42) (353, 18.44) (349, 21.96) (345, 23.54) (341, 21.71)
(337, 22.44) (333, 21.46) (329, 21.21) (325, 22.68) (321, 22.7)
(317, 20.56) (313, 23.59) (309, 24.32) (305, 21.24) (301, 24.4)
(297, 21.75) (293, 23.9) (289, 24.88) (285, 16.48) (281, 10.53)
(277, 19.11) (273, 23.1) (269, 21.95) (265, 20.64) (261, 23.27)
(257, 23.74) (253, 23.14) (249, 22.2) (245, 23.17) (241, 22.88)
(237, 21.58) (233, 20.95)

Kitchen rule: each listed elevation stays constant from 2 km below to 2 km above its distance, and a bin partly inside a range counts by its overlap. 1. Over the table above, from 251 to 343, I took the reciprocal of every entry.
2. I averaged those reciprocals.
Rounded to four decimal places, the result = 0.0476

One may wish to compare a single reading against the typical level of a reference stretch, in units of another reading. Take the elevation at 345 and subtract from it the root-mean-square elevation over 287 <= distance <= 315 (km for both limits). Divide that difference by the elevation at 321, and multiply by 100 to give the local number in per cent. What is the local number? 0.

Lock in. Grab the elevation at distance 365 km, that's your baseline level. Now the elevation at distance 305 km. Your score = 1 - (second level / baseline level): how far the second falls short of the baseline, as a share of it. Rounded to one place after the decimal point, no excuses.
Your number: -0.6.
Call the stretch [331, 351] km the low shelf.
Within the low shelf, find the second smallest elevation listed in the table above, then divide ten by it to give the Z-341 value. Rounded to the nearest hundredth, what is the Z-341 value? 0.46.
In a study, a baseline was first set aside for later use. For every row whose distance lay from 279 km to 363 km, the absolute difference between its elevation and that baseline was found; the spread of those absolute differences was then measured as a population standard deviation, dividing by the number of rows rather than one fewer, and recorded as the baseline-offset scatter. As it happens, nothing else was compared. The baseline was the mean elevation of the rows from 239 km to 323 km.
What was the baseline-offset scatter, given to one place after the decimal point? 2.6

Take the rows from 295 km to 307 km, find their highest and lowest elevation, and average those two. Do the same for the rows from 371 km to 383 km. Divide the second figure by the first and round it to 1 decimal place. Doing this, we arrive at 0.5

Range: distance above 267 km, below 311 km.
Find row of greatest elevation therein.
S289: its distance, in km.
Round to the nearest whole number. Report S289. 289 km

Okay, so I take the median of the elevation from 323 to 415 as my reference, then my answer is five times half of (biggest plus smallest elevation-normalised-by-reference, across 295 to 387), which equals 4.6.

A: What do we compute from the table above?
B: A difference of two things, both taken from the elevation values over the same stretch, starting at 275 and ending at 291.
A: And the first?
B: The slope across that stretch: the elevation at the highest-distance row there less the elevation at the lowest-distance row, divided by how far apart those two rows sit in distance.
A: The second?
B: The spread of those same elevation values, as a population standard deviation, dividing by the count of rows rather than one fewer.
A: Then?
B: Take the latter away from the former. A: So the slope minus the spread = -4.7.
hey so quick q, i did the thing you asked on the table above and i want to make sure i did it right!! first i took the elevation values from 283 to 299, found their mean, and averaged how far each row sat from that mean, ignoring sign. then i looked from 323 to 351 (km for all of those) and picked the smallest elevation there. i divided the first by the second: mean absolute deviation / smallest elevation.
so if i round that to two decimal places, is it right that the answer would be 0.12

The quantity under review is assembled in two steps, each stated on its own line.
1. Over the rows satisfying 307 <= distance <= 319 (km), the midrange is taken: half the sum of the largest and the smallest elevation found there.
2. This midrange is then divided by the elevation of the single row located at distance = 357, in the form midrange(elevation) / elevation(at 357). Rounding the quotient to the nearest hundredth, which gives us 1.22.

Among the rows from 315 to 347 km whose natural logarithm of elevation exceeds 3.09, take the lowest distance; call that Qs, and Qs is 321 km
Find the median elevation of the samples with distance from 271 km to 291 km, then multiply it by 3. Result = 57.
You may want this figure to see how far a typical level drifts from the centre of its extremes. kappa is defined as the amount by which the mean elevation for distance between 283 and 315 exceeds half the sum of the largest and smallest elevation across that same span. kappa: 1.9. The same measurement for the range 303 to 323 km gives 0.0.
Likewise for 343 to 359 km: -0.4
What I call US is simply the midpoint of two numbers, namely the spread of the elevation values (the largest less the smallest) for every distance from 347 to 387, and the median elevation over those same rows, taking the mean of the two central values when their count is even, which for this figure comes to 12.6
